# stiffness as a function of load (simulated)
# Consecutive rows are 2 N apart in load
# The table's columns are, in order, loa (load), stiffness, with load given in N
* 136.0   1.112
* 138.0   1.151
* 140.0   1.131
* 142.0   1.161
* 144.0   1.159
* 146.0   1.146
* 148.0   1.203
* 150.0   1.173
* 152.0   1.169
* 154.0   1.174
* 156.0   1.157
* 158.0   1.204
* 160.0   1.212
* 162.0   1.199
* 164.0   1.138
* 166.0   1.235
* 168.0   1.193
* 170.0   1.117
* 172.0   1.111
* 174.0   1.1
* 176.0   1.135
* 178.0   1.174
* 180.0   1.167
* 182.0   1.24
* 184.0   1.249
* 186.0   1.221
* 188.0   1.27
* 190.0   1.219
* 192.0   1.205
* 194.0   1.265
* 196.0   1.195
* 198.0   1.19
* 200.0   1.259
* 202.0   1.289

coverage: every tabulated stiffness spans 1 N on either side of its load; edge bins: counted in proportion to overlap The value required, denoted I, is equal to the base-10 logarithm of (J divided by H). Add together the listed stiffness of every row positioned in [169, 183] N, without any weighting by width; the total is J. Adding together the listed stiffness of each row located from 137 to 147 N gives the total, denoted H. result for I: 0.15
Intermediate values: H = 6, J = 8.0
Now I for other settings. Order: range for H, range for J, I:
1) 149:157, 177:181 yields -0.30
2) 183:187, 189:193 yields -0.01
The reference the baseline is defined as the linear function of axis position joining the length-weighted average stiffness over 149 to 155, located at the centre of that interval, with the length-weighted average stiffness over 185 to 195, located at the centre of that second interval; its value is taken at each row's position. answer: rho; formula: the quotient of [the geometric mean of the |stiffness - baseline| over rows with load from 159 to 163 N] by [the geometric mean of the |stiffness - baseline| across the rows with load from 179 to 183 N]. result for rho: 0.5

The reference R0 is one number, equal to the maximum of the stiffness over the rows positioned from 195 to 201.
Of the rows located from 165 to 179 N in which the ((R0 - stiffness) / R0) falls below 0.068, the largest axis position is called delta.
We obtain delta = 178.0 N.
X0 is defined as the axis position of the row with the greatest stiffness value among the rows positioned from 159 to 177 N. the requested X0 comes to 166.0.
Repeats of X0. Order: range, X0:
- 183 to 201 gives 188.0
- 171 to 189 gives 188.0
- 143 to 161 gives 160.0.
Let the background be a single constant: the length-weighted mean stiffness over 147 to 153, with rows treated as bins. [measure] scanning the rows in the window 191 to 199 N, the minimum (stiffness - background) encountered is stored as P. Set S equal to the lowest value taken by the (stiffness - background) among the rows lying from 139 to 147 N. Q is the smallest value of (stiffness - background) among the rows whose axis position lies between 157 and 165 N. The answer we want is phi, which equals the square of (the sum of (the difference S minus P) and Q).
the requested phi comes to 0.011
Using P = 0.01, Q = -0.044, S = -0.051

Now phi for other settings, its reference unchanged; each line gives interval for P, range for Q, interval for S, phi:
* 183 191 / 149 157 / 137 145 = 0.013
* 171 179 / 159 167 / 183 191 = 0.006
